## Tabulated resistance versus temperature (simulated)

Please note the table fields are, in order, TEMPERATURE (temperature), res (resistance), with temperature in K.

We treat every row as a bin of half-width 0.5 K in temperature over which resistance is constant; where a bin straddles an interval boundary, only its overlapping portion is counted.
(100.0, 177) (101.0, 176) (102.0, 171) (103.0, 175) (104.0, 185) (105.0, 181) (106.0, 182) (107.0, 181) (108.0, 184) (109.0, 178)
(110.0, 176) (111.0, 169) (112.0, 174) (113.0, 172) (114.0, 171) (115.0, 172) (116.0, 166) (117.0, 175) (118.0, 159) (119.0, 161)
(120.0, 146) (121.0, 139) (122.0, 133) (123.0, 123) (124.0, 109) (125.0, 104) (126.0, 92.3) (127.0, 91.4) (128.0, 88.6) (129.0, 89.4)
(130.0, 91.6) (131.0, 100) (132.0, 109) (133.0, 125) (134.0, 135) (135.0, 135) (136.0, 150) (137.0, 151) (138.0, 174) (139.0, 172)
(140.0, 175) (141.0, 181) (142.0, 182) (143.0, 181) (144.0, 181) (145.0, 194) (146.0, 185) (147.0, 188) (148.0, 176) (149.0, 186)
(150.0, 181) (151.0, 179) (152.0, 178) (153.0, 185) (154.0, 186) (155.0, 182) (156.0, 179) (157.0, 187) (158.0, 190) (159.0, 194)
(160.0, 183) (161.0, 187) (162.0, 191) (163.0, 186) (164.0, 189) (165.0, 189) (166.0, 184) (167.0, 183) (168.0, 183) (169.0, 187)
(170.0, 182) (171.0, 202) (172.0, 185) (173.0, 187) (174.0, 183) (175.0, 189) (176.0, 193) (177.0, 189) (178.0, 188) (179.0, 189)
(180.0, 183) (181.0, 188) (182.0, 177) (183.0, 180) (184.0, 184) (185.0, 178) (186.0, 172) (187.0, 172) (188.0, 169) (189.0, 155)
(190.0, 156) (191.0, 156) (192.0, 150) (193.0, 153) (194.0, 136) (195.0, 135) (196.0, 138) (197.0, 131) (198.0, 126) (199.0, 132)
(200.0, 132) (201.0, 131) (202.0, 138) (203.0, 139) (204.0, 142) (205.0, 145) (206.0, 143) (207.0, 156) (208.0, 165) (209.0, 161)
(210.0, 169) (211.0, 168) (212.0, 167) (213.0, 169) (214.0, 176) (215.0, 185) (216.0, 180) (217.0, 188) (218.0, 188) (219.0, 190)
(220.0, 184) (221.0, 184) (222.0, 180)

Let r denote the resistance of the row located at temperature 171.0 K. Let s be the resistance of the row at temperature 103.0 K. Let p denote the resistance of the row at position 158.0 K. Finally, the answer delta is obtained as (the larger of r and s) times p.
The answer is 38380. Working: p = 190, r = 202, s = 175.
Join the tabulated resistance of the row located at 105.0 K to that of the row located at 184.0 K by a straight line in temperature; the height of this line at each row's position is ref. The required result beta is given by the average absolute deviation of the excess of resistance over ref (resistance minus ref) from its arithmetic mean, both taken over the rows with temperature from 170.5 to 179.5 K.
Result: 3.61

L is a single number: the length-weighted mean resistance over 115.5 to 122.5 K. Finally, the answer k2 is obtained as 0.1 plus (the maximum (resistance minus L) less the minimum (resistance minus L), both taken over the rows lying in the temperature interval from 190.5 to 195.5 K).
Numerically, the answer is 21.1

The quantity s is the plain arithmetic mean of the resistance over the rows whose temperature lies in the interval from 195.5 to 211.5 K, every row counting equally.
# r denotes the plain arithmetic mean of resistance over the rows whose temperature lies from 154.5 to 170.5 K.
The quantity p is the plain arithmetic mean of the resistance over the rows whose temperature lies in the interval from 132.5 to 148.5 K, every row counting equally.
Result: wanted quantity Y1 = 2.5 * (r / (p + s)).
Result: 1.49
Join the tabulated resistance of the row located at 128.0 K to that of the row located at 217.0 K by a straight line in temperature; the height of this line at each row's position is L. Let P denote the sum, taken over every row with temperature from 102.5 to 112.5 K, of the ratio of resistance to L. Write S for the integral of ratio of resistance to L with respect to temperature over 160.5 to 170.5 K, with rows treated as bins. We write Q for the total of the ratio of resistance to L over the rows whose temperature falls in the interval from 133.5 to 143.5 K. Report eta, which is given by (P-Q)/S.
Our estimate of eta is 0.8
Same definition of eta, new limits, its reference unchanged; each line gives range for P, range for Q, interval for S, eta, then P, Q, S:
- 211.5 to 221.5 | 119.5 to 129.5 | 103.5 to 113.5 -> -0.1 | 10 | 13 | 27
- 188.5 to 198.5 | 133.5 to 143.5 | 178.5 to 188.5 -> -0.6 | 9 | 16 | 12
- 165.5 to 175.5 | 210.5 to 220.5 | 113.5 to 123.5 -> 0.2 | 14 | 10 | 20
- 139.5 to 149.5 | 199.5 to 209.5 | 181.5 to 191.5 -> 0.8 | 17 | 8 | 11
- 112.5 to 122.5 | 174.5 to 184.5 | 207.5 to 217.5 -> 0.9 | 21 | 13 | 9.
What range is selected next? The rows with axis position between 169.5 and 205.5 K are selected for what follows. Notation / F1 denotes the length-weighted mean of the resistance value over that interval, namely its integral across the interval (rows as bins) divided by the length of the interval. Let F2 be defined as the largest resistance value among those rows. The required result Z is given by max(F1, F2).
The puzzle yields 202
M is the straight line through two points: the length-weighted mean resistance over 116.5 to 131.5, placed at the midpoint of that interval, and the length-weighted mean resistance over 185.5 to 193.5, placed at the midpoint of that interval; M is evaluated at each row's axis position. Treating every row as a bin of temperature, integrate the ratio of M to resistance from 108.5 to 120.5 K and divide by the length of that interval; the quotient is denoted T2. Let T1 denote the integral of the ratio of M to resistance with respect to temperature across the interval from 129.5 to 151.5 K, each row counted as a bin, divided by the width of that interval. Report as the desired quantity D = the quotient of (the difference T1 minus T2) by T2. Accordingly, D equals 0.24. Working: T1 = 0.85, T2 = 0.68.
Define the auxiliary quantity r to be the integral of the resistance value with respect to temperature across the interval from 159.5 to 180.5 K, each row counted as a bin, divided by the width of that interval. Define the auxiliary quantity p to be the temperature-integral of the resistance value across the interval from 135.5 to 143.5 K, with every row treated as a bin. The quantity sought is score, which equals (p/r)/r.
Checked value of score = 0.04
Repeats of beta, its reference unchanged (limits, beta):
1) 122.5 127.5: 9.72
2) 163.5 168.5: 2.77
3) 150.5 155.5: 2.78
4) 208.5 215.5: 5.54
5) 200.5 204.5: 3.22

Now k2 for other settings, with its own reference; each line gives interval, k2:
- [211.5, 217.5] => 21.1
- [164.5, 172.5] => 20.1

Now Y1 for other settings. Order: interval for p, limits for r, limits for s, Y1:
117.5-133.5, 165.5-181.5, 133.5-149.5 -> 1.63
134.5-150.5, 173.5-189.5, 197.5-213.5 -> 1.40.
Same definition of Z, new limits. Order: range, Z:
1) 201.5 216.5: 185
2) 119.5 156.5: 194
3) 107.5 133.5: 184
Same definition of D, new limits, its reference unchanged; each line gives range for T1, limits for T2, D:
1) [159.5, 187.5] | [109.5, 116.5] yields 0.23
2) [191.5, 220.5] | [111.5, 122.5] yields 0.52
